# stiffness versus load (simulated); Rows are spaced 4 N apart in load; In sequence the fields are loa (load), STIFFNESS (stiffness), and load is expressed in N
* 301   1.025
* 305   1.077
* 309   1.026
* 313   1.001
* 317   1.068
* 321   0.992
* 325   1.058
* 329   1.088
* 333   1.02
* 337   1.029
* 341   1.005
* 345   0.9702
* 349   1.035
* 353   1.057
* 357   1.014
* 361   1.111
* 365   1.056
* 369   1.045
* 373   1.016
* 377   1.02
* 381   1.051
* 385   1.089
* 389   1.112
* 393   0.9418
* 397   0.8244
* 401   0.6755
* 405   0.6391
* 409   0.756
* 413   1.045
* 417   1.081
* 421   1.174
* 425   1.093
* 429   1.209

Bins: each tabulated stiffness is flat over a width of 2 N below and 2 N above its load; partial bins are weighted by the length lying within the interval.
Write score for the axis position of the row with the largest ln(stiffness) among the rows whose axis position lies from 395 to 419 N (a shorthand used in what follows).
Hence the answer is 417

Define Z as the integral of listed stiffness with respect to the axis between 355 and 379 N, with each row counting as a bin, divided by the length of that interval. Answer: 1.04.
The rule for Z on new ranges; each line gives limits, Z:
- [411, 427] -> 1.10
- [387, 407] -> 0.84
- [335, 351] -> 1.01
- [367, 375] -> 1.03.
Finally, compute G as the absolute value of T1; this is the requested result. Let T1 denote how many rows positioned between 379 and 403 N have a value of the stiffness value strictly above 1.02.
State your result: 3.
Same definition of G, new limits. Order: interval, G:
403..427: 4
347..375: 5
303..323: 3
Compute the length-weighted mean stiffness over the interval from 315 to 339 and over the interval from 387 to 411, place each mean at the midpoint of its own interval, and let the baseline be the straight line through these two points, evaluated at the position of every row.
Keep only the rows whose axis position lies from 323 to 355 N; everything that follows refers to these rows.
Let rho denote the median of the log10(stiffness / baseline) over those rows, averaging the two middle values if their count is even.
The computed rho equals 0.006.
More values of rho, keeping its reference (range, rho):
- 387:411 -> -0.012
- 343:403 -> 0.051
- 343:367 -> 0.034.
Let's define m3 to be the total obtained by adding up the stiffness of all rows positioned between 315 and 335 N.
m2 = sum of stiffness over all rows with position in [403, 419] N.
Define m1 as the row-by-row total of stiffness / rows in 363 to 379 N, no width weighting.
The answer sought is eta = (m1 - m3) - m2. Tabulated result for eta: -4.6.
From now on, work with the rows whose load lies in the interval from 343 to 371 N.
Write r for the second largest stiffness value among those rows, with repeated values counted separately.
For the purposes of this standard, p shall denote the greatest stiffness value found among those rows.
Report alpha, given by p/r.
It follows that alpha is 1.05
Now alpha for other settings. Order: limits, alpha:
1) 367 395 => 1.02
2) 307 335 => 1.02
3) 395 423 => 1.09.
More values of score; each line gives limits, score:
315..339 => 329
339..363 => 361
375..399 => 389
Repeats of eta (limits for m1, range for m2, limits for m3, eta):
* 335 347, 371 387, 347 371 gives -7.5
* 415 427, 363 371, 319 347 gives -5.9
